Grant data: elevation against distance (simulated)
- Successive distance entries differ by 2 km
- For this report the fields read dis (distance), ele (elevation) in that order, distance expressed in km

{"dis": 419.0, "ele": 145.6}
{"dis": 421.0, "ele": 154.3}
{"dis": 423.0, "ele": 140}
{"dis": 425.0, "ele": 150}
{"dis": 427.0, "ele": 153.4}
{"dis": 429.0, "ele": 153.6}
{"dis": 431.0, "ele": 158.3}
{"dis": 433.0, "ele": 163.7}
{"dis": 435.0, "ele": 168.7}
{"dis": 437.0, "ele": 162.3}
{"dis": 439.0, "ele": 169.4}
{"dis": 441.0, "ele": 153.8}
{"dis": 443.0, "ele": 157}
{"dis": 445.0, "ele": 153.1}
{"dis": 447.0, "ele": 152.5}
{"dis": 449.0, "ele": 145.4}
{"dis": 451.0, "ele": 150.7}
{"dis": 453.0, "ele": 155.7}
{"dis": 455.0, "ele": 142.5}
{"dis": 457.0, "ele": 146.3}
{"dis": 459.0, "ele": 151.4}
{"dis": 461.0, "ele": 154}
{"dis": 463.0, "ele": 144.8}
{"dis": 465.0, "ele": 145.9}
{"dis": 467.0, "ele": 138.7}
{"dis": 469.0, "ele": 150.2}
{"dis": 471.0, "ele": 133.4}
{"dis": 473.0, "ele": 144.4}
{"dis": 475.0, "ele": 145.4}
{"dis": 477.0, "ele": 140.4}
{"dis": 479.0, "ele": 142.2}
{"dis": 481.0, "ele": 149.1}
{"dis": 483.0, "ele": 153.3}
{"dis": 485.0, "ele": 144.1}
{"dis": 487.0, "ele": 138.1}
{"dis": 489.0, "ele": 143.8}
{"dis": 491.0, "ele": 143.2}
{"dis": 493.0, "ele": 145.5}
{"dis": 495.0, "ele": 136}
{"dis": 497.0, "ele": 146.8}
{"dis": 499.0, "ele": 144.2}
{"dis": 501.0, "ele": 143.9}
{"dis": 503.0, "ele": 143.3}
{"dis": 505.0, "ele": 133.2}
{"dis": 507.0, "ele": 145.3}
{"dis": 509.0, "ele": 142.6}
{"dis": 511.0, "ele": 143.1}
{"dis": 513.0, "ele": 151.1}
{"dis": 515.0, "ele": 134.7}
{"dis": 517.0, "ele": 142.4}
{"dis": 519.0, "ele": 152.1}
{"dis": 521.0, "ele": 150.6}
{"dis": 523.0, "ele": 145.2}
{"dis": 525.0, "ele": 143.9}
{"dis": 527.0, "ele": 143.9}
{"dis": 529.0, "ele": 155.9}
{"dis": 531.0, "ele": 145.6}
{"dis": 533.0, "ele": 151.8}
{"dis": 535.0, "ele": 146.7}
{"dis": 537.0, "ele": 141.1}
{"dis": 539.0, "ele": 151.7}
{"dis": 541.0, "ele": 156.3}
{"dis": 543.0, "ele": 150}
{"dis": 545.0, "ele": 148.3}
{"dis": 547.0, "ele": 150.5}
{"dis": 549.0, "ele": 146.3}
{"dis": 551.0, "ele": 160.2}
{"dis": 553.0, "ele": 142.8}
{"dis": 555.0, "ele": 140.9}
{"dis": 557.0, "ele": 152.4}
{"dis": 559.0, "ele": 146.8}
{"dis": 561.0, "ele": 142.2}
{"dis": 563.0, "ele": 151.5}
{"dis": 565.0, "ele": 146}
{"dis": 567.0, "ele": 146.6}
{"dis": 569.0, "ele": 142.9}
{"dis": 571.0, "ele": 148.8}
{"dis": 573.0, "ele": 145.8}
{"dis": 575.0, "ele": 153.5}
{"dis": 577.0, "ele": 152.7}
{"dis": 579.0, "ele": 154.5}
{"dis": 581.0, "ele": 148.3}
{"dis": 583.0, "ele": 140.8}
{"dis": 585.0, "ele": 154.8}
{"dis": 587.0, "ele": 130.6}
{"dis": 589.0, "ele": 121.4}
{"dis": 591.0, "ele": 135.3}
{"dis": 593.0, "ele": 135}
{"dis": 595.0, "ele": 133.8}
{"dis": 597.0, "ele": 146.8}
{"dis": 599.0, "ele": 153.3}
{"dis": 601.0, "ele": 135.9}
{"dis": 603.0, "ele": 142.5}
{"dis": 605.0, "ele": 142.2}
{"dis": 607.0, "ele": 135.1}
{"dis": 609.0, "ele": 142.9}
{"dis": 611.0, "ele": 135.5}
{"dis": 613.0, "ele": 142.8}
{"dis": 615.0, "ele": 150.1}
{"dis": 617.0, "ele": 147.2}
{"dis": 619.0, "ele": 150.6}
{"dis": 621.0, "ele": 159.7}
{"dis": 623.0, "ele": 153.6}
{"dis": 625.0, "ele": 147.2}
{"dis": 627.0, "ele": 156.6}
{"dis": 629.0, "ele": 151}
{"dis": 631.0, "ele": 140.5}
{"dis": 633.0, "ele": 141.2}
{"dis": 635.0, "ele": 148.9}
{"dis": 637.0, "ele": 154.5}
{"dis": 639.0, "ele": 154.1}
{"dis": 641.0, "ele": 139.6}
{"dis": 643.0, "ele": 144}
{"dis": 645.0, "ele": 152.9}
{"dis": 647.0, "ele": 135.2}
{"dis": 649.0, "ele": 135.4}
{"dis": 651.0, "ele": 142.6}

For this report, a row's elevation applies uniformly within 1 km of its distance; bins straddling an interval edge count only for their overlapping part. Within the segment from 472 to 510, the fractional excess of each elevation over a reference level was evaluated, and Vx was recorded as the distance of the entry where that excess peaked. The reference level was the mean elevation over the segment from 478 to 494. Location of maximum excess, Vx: 483.0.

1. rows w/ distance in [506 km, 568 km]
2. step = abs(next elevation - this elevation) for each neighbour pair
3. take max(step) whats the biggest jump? 17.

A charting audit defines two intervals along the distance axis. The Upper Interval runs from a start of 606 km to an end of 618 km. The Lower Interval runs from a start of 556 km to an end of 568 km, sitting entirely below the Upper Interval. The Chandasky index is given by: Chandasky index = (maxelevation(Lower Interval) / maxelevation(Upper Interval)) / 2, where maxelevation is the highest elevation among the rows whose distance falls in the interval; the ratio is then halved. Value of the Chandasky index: 0.508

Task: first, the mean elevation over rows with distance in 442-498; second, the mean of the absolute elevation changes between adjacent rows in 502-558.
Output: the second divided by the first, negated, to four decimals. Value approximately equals -0.0479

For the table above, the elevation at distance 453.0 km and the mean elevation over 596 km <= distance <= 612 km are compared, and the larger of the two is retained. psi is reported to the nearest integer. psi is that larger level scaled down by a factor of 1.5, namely 104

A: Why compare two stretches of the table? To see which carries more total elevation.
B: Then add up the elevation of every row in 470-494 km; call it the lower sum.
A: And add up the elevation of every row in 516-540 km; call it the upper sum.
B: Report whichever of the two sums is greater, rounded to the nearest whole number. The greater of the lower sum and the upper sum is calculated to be 1771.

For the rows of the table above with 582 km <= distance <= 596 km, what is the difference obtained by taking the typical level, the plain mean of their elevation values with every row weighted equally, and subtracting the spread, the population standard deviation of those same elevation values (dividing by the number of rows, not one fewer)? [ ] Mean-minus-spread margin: 126.5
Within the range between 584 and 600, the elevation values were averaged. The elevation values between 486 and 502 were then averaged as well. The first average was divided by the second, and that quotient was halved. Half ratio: 0.487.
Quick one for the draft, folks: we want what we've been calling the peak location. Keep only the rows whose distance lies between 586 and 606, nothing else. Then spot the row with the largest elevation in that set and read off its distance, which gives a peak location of 599.0 km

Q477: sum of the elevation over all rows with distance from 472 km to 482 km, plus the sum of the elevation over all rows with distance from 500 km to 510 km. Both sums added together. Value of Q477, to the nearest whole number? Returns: 1430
